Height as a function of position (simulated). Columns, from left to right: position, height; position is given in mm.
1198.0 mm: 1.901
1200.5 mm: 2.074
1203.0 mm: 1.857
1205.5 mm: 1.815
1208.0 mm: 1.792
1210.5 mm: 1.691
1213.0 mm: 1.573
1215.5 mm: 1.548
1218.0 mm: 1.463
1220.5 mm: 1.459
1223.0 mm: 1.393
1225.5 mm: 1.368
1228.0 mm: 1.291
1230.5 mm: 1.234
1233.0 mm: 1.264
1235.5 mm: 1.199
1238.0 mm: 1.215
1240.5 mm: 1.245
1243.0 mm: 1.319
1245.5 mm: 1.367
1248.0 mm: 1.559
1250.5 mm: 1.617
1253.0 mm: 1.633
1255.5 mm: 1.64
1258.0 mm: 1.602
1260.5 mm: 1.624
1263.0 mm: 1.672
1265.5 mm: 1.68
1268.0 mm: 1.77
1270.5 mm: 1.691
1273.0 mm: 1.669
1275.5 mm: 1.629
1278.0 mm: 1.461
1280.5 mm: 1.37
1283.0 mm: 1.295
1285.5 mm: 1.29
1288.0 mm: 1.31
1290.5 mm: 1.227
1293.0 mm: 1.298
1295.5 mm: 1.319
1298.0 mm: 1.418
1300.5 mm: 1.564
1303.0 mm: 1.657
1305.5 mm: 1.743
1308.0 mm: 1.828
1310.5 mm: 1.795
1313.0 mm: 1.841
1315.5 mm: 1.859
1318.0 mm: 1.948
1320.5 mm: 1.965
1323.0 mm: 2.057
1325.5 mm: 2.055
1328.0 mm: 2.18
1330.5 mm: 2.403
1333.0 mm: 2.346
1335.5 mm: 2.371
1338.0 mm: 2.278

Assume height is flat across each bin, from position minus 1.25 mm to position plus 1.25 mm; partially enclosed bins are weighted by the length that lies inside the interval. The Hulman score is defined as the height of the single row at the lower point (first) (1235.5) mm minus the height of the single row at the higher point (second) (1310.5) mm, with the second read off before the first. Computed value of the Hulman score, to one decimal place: -0.6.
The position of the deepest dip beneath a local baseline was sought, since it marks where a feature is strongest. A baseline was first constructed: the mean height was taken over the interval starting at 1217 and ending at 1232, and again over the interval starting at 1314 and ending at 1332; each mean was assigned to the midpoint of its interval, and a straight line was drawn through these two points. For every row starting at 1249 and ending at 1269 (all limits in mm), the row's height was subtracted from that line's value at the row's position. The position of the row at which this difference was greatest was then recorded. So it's 1258.0 mm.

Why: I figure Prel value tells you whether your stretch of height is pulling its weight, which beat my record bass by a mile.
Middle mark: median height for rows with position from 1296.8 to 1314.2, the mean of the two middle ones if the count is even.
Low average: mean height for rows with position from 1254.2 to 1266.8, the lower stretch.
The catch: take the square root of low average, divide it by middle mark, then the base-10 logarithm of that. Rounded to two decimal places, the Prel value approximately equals -0.13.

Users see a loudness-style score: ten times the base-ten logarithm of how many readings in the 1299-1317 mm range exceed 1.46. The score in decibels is 8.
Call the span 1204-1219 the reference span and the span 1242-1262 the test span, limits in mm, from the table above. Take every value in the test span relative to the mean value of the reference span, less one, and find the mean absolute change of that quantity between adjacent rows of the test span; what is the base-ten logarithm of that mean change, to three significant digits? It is -1.48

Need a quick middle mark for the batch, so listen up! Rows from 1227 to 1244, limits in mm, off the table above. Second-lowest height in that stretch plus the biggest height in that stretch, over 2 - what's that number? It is 1.27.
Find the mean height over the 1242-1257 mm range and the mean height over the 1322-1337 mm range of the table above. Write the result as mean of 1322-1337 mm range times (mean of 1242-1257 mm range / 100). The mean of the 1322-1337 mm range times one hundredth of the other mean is 0.034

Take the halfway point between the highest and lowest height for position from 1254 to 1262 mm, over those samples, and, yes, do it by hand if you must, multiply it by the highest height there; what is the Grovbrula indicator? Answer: 2.7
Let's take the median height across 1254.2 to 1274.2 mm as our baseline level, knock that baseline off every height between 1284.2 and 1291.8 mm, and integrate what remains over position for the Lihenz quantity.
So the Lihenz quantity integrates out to -3.0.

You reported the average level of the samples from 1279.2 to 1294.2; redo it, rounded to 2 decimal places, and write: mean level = 1.30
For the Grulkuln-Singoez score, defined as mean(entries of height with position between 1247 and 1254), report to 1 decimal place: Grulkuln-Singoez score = 1.6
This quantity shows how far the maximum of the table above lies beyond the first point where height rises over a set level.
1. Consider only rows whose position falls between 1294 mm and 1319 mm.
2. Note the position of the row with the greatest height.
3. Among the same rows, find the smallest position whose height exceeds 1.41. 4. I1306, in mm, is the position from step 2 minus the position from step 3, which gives 20.0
